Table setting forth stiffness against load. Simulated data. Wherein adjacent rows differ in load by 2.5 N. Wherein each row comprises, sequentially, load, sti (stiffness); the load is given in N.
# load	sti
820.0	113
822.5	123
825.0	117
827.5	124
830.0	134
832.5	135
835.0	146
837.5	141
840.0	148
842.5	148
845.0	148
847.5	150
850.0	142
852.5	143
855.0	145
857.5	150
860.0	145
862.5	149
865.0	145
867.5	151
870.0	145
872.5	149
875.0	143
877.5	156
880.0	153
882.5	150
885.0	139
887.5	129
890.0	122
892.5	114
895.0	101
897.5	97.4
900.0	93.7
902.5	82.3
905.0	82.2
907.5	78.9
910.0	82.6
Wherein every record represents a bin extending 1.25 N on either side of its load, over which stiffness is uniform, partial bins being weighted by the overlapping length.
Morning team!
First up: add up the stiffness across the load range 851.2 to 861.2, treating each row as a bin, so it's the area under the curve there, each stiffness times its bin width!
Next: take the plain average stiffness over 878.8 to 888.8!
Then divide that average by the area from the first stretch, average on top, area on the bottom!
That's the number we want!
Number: 0.098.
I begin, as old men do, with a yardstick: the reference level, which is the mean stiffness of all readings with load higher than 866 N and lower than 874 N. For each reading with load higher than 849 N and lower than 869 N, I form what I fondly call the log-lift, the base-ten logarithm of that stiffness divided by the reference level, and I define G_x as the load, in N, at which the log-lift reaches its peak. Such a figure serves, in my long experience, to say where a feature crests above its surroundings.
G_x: 867.5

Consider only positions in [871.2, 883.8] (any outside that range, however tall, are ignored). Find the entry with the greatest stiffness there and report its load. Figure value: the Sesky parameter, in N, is 877.5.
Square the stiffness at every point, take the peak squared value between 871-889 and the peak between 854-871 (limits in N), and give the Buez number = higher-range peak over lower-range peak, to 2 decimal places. 1.07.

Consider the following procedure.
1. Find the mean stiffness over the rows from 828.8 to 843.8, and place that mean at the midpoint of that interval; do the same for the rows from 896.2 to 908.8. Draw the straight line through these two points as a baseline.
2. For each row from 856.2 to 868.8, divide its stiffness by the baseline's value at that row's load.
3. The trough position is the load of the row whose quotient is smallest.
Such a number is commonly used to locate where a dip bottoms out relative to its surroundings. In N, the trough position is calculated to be 860.0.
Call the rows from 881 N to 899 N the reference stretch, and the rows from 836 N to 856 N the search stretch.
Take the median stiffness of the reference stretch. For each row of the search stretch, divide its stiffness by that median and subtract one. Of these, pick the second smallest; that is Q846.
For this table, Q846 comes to 0.16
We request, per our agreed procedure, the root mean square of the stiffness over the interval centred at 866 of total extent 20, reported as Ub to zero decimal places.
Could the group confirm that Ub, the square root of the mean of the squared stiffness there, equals 147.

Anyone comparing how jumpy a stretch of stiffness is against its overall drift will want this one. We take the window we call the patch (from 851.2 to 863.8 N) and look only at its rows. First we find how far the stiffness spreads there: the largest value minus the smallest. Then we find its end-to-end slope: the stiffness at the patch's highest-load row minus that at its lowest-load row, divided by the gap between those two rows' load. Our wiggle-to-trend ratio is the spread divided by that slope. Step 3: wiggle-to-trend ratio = 12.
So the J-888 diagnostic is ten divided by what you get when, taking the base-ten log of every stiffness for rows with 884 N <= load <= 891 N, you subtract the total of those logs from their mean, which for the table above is -2.37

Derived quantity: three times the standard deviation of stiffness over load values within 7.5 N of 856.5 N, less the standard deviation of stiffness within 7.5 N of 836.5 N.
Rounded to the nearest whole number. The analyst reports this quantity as 3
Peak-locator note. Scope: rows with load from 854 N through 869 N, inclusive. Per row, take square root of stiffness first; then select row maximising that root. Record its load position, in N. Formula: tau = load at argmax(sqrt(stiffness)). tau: 867.5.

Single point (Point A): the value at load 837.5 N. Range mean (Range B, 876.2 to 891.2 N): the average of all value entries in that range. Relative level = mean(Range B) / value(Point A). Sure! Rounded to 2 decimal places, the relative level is 1.00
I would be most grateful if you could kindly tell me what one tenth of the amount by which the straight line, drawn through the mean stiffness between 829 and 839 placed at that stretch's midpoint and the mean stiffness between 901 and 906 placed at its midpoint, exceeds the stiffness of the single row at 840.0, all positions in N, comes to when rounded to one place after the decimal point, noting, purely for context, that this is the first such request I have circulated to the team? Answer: -1.4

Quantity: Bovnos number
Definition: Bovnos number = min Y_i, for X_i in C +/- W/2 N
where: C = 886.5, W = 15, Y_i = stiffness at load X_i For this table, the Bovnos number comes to 114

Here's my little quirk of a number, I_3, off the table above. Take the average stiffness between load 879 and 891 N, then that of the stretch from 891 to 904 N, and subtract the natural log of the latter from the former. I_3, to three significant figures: 134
